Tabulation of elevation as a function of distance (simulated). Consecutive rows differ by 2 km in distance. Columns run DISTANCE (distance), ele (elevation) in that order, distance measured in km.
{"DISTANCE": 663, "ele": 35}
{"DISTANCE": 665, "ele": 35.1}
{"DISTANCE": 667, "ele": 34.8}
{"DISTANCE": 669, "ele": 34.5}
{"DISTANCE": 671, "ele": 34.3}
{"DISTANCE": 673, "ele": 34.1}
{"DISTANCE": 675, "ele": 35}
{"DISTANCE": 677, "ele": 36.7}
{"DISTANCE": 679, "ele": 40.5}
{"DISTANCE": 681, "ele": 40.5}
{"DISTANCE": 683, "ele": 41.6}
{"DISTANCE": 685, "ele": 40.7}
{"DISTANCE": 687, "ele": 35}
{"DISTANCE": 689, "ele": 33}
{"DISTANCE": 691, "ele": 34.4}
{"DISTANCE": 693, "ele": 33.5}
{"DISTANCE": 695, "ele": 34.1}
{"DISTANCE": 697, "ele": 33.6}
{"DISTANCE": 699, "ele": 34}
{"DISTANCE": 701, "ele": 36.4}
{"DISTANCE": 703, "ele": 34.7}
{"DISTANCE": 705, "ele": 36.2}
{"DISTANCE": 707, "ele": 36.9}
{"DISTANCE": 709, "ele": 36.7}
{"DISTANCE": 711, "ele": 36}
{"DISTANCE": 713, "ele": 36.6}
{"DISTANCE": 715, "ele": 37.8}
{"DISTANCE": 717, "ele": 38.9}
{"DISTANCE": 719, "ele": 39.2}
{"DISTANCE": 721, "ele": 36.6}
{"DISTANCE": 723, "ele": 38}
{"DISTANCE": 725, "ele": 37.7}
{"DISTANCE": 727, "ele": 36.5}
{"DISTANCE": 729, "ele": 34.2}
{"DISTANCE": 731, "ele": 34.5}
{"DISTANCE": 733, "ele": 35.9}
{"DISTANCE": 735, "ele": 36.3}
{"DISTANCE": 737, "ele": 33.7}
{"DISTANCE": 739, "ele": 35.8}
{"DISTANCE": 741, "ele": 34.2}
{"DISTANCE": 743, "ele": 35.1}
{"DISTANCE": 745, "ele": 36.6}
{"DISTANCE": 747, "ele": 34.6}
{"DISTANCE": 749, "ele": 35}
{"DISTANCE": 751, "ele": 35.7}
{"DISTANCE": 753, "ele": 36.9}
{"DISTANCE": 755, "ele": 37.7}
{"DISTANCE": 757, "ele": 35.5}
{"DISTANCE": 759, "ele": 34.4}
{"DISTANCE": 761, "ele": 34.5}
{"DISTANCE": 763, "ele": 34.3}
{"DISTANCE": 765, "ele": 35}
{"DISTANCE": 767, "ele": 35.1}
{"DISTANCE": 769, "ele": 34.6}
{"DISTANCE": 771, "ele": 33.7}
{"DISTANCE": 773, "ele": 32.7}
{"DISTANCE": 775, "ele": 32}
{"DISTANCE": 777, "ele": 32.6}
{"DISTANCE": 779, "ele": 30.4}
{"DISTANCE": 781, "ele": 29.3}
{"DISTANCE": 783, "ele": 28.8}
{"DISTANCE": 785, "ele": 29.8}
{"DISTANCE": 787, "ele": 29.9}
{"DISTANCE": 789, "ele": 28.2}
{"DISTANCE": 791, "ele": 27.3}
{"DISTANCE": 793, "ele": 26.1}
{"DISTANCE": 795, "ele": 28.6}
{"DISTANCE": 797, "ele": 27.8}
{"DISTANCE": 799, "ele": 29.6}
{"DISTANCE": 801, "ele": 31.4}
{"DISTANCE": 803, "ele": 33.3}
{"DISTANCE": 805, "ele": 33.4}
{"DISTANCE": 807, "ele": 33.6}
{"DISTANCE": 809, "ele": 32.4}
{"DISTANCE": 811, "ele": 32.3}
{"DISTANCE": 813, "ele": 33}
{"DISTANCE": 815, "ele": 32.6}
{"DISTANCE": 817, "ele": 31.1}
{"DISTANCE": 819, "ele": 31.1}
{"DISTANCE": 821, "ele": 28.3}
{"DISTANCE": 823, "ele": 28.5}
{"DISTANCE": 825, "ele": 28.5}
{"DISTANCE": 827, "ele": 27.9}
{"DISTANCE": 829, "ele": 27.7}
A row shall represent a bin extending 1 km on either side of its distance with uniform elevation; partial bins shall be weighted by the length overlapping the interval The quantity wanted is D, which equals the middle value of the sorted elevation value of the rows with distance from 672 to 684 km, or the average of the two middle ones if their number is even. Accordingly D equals 39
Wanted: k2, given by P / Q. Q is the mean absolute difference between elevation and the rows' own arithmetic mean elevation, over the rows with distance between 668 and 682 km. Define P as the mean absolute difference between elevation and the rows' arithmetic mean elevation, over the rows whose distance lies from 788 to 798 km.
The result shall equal 0.3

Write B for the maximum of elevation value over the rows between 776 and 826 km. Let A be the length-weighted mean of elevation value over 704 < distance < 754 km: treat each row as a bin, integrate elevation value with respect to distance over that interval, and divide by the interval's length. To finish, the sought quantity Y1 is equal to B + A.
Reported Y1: 70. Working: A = 36.2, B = 33.6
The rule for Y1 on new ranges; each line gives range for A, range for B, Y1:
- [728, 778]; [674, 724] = 76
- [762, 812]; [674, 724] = 73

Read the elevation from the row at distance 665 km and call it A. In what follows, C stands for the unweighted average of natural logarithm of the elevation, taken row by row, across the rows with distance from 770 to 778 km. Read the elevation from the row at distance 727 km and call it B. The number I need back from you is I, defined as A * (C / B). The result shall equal 3.4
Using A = 35.1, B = 36.5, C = 3.49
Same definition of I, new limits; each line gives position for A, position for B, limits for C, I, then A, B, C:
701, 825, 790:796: 4.2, 36.4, 28.5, 3.31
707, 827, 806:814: 4.6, 36.9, 27.9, 3.49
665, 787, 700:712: 4.2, 35.1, 29.9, 3.59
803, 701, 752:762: 3.3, 33.3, 36.4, 3.58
